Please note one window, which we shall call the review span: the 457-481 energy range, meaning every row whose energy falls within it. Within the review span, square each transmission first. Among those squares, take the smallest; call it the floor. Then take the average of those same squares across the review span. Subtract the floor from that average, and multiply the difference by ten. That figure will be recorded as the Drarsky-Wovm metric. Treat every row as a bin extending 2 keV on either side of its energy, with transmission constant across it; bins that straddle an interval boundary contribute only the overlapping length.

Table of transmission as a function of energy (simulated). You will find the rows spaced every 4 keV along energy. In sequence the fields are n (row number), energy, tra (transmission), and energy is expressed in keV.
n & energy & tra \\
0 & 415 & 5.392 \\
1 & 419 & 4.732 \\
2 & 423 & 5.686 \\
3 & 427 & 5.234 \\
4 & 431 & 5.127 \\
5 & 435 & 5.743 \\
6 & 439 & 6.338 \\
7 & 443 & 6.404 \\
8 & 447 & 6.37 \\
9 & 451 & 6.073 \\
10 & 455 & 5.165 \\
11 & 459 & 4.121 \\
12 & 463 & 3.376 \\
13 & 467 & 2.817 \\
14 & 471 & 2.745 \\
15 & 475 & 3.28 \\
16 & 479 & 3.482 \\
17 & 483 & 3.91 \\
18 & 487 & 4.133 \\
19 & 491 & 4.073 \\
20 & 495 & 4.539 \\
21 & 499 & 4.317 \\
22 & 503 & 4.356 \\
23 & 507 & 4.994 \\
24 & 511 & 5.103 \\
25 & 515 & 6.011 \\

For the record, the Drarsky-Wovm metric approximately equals 36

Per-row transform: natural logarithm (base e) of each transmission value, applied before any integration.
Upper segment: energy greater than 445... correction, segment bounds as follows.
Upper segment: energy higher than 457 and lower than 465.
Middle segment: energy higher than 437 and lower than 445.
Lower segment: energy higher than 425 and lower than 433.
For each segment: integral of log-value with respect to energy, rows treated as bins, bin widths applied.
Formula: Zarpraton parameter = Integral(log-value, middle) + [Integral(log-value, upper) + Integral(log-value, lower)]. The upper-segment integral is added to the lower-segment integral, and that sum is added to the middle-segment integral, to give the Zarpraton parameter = 38.5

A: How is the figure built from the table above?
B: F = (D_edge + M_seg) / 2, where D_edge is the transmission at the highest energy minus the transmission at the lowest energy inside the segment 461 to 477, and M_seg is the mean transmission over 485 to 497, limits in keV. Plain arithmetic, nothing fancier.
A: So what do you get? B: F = 2.1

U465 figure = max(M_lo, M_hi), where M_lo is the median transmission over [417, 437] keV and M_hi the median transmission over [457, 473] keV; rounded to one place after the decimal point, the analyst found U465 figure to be 5.2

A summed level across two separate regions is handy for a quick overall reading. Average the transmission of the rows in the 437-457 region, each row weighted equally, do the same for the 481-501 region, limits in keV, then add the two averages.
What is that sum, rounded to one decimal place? 10.3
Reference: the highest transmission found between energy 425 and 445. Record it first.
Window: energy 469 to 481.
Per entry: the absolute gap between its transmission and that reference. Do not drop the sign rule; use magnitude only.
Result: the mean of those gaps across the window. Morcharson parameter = 3.2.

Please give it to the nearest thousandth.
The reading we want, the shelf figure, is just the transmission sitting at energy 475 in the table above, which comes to 3.280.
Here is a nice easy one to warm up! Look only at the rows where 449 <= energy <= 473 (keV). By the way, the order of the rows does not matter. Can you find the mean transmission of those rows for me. 4.0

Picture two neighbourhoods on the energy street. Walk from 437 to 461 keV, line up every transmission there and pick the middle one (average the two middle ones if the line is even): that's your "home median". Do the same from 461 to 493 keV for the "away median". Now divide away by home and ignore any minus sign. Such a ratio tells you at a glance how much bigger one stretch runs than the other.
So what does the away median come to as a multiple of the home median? 0.55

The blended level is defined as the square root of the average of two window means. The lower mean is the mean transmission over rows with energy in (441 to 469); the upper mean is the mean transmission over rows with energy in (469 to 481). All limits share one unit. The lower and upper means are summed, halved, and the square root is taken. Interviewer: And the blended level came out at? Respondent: 2.01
